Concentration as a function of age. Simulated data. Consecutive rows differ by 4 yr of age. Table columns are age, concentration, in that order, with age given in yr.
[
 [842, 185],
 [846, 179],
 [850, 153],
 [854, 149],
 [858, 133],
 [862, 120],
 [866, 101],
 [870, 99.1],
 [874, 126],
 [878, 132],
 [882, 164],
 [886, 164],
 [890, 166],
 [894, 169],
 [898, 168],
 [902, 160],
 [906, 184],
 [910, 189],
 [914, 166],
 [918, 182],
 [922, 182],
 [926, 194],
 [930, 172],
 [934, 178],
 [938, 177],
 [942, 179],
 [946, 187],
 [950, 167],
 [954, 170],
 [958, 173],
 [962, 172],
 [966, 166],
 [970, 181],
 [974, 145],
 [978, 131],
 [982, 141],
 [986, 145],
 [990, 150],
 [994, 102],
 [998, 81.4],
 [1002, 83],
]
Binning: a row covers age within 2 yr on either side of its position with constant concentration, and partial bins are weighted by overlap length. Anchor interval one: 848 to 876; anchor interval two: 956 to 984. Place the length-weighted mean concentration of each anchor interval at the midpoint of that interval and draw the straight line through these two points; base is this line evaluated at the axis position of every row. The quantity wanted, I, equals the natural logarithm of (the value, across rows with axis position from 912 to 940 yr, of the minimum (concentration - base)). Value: 3.2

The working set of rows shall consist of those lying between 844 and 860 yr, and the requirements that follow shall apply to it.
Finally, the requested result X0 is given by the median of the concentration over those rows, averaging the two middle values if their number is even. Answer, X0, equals 151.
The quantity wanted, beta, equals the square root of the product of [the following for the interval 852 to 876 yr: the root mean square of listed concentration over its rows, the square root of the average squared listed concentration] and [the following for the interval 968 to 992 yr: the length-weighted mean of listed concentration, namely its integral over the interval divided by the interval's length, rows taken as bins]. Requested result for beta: 135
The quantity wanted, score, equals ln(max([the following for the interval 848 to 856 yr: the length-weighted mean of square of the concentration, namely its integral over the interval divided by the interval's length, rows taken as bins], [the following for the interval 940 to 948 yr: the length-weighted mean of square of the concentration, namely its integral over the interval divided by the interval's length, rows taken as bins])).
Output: 10.4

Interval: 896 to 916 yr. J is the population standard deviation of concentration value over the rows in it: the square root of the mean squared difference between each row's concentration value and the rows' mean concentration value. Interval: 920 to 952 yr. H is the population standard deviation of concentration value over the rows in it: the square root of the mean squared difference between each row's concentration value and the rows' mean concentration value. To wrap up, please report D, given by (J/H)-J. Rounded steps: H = 8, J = 11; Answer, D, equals -9.7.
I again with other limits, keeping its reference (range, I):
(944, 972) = 2.2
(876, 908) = 0.3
